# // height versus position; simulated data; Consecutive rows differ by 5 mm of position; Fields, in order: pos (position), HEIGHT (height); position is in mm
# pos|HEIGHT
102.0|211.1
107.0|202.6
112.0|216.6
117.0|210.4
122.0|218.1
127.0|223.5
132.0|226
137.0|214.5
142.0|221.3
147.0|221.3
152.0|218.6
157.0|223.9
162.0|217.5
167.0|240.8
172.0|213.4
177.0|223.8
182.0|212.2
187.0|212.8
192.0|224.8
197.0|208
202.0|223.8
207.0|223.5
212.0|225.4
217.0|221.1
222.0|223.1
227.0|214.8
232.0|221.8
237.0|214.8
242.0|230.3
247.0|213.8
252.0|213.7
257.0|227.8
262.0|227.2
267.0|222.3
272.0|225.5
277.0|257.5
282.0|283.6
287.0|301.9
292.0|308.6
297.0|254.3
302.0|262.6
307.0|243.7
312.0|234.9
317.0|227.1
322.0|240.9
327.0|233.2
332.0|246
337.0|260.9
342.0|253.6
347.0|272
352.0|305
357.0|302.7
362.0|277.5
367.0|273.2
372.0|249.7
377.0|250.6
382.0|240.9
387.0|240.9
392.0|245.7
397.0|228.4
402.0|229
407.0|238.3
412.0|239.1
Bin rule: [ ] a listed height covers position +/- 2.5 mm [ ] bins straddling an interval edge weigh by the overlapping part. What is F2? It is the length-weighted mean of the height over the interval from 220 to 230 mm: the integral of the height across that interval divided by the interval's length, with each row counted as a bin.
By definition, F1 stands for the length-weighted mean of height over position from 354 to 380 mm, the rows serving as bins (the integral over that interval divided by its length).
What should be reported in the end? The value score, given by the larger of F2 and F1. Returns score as 271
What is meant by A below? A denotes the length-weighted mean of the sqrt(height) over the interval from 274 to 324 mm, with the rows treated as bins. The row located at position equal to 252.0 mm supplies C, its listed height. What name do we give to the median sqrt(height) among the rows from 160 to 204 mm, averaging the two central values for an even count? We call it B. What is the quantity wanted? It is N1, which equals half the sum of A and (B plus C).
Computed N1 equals 122.3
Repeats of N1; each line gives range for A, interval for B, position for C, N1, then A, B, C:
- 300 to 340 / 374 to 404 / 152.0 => 124.9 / 15.6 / 15.5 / 218.6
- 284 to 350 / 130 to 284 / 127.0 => 127.2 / 16.0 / 14.9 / 223.5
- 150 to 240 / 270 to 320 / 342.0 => 142.2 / 14.8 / 16.0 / 253.6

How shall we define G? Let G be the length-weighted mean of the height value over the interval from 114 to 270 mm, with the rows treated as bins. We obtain 220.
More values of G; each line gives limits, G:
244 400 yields 252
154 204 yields 220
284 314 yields 268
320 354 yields 258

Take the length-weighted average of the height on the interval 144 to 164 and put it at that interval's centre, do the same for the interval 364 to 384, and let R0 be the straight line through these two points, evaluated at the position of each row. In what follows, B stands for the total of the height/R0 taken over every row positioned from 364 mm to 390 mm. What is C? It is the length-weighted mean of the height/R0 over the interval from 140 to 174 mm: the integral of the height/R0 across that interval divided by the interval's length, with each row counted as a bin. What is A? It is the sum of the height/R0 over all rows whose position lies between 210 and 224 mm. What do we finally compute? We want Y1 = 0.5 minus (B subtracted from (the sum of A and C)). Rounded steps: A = 2.9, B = 4.9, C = 1.01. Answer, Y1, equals 1.5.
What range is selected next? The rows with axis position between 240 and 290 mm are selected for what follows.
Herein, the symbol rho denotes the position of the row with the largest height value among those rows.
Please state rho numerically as 287.0 mm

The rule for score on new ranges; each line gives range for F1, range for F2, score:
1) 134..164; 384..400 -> 238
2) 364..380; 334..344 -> 258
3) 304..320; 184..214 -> 236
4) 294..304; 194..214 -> 261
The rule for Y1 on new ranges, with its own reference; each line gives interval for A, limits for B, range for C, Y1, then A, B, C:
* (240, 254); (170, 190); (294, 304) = 0.5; 2.8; 3.8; 1.07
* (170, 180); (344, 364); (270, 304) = 2.0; 2.0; 4.6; 1.13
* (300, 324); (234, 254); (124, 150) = -1.7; 4.9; 3.7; 1.02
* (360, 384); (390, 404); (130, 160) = -2.9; 5.1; 2.7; 1.01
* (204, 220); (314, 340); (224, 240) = 1.5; 2.9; 4.9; 0.94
